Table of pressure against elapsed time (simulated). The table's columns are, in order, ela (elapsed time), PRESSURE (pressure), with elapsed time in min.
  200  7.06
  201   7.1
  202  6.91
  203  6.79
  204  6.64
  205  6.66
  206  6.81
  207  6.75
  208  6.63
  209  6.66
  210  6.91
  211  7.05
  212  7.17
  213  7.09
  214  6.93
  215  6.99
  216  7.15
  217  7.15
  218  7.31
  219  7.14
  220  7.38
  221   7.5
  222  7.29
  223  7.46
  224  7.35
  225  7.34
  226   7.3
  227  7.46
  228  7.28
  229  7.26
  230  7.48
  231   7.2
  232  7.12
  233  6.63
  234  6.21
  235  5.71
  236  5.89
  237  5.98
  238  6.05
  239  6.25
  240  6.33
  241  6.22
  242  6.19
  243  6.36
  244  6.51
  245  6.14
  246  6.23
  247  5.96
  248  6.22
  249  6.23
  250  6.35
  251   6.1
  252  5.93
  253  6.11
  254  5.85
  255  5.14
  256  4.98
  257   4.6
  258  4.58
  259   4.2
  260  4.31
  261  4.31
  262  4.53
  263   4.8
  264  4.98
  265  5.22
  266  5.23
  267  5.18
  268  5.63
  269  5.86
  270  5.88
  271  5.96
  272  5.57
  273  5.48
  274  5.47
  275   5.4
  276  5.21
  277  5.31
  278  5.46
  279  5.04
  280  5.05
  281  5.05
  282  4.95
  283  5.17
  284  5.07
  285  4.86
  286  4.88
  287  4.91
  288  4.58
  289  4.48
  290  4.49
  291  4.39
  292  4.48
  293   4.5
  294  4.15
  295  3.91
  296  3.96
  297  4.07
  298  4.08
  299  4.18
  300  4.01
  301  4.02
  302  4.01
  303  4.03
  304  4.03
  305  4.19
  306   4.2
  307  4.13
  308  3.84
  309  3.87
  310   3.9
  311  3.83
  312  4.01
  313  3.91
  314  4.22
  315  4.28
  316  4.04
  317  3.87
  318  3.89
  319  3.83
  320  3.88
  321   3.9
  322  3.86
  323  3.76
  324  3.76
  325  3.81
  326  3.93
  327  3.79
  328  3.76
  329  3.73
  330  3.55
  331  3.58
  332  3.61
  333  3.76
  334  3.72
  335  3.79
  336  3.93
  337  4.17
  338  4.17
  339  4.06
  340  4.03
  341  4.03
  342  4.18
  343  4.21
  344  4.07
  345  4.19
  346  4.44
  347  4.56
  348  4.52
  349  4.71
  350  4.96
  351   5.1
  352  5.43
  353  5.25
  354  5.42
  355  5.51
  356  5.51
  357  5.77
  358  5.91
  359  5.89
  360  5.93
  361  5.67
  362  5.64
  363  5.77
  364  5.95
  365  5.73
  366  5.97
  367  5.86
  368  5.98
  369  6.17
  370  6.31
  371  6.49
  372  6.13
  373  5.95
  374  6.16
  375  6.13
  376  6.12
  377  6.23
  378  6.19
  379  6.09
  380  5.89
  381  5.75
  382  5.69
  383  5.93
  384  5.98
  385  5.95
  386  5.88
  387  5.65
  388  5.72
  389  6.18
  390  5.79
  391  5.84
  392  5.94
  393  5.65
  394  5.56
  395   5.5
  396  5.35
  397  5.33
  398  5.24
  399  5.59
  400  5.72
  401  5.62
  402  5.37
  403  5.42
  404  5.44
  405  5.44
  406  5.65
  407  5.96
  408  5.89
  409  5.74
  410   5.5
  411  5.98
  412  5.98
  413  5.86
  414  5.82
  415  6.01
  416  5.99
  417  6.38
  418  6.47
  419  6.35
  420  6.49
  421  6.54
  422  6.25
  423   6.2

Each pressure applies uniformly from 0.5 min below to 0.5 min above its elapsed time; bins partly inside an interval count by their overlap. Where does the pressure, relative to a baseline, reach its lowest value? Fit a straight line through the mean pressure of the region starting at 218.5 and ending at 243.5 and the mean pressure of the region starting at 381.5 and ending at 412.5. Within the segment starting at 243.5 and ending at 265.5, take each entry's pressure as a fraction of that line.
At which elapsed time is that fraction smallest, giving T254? 259 min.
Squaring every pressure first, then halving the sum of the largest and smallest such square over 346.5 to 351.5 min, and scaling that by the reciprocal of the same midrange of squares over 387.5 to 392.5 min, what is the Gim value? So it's 0.65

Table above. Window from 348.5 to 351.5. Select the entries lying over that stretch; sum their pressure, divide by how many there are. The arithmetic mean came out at 4.9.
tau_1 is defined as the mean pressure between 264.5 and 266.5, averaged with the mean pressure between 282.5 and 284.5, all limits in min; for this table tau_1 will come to 5.2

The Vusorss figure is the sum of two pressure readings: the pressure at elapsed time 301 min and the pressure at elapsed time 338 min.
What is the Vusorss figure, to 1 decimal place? 8.2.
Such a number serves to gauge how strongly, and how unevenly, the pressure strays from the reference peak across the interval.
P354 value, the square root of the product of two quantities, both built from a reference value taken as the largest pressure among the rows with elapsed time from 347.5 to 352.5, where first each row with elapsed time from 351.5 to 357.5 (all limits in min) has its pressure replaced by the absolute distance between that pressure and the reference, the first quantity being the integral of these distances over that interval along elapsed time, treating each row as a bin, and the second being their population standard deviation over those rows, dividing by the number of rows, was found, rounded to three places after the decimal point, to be 0.284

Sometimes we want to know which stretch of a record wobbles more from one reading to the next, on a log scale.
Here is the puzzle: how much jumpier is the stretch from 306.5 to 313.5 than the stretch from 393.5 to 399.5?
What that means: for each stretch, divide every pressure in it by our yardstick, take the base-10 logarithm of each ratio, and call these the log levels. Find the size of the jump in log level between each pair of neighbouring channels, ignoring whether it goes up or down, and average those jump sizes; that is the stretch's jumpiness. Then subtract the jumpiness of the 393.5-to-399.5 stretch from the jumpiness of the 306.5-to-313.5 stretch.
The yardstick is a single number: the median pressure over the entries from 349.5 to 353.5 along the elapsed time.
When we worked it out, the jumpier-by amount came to 0.002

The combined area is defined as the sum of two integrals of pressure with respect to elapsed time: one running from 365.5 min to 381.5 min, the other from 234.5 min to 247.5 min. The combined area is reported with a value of 177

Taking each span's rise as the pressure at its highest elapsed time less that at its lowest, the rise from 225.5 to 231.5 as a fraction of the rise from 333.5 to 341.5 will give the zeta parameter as -0.3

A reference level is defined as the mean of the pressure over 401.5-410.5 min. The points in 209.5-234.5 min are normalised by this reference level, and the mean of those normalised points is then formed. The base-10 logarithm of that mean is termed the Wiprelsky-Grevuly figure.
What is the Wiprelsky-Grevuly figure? 0.107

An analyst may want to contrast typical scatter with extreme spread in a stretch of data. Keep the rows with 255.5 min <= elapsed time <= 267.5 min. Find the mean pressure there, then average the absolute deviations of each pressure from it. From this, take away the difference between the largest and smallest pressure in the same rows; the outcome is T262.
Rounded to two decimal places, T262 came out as -0.71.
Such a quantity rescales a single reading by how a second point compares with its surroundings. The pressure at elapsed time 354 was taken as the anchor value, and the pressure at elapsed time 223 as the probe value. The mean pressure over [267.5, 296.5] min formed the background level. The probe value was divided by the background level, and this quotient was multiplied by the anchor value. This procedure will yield 8.1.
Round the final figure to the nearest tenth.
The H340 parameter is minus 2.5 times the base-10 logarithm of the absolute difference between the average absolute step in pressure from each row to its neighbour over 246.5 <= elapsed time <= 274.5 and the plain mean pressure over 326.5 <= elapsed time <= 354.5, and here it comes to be -1.5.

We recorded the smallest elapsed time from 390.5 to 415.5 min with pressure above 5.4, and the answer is 391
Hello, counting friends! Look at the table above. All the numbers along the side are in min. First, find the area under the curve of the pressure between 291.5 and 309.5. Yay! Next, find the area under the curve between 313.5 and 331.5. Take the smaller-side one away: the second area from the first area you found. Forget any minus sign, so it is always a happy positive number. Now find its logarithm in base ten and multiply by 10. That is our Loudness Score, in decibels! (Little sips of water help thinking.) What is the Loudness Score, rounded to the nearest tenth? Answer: 6.3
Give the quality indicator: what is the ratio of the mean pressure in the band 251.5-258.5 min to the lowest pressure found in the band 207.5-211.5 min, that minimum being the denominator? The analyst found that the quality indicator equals 0.80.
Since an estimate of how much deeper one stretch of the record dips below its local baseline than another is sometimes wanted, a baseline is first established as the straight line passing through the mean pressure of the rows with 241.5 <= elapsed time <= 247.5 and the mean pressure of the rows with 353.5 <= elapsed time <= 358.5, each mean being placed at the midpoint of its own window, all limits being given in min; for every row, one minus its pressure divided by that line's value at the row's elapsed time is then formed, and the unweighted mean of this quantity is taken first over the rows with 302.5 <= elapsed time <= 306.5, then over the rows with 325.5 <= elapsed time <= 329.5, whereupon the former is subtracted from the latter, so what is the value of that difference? 0.04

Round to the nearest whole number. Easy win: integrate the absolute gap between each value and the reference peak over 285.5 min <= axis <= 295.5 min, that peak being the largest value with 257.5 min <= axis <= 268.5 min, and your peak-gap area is 12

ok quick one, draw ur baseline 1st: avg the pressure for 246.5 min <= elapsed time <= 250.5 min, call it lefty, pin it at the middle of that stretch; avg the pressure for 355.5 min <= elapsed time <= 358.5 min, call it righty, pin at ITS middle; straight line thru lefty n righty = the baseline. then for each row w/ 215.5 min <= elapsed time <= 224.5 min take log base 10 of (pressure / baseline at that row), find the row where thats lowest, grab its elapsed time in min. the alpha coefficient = 216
